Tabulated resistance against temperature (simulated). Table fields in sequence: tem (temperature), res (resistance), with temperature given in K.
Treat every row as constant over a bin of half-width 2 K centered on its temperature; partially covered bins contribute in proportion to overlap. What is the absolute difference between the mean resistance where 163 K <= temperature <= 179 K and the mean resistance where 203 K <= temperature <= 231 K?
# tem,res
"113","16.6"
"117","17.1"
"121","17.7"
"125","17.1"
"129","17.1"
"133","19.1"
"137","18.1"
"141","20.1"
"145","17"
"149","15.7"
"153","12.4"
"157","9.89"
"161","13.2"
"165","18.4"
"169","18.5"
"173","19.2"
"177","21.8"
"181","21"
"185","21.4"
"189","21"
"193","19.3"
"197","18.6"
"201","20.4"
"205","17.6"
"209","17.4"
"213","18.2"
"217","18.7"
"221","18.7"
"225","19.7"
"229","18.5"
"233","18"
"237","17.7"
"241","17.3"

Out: 1.1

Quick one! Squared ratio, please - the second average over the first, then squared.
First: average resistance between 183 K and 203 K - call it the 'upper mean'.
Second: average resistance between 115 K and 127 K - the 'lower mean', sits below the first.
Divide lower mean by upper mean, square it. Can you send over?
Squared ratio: 0.74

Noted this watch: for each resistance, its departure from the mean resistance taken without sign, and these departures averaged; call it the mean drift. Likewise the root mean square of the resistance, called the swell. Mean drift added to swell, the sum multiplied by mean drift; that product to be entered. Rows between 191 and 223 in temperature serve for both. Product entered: 13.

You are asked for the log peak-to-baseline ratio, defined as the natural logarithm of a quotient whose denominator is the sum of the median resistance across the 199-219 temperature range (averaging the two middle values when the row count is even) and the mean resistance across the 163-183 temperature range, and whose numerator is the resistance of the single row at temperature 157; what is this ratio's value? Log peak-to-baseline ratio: -1.35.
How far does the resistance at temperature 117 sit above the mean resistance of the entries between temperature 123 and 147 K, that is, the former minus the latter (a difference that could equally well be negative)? -1.0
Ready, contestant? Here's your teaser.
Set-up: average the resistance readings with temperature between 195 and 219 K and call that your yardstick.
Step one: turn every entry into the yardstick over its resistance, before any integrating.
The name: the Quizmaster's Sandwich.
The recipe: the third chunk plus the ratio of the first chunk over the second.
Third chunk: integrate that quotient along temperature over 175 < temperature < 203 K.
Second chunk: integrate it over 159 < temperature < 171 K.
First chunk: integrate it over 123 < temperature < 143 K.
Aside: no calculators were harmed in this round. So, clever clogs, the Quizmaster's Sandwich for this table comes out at 27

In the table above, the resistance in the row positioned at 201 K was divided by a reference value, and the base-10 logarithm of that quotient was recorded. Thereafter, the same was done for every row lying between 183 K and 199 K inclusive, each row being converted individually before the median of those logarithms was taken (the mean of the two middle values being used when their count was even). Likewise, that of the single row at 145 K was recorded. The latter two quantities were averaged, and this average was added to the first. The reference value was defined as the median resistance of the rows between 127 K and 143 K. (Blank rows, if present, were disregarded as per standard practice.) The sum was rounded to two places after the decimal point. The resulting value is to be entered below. 0.04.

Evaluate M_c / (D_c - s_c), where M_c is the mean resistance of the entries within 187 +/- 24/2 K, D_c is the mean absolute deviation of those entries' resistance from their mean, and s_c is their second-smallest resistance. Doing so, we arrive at -1.12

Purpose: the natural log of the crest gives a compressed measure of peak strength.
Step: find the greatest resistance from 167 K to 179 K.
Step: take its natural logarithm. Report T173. 3.08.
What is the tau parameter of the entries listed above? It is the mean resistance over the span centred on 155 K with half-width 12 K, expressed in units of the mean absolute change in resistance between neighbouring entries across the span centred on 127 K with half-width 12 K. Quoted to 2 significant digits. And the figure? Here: 17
